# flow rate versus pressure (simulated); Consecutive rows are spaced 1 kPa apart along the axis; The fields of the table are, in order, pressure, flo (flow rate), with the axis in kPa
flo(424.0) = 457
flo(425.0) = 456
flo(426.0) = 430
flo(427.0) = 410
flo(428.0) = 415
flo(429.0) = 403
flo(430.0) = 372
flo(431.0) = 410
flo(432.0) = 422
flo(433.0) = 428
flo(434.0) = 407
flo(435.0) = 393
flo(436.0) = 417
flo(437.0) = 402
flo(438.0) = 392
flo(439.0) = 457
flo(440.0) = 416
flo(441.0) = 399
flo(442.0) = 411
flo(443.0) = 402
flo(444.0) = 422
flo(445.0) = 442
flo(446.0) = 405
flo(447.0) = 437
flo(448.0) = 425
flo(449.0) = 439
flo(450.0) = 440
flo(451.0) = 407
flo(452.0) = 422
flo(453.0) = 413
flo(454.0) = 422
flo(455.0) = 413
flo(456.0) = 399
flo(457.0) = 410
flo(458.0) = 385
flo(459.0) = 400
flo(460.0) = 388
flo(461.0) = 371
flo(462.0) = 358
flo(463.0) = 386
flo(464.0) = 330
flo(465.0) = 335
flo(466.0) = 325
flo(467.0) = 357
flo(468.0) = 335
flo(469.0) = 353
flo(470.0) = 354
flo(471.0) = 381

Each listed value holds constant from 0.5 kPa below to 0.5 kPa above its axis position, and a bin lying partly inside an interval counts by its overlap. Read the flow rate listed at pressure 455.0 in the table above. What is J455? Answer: 413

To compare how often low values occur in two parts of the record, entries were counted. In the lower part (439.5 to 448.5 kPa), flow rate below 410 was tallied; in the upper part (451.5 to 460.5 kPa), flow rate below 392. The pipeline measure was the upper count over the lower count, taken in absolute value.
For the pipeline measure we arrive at 0.7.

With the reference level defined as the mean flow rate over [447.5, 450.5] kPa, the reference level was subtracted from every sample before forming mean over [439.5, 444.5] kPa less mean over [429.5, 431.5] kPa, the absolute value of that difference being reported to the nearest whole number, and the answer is 19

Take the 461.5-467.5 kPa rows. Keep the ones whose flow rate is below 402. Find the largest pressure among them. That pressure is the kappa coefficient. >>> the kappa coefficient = 467.0 kPa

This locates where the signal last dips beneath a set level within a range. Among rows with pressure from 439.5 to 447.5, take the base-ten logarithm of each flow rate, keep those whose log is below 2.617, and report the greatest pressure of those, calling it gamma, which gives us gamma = 446.0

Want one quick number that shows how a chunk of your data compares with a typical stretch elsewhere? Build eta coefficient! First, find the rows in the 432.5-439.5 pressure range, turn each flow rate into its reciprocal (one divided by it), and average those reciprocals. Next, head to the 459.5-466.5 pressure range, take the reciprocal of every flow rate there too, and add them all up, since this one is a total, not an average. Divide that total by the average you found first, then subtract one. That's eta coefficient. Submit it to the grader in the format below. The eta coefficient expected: 7.1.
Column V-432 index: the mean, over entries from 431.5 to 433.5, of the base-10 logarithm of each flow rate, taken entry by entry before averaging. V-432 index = 2.63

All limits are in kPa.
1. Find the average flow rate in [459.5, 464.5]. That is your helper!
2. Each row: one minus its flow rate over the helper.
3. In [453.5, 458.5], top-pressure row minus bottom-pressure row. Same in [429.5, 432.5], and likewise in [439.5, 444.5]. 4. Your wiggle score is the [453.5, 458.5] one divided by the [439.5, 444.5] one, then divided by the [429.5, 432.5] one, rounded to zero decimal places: 45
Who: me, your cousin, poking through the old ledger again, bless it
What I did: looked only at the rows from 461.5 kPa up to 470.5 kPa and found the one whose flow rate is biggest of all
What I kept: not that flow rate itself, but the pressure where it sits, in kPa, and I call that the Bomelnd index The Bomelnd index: 463.0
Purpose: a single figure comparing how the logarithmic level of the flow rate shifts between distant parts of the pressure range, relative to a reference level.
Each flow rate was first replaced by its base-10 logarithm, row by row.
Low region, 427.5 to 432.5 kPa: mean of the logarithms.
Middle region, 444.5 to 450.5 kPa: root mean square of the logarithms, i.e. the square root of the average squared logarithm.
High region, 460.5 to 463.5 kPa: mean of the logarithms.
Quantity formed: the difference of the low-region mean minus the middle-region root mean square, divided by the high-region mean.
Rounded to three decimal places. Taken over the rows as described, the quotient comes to -0.011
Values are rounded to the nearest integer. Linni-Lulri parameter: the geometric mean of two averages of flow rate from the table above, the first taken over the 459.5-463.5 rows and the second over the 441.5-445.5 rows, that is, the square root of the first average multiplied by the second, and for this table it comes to 397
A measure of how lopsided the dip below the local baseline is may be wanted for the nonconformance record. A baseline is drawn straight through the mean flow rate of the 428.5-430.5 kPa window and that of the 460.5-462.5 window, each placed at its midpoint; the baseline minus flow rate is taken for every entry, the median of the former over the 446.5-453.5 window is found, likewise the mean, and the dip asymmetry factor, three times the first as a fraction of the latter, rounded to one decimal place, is 2.9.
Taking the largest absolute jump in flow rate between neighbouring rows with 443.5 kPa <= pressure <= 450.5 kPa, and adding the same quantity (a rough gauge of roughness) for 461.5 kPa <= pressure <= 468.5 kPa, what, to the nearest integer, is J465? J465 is 93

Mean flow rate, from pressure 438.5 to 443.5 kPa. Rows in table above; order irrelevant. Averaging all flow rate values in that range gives 417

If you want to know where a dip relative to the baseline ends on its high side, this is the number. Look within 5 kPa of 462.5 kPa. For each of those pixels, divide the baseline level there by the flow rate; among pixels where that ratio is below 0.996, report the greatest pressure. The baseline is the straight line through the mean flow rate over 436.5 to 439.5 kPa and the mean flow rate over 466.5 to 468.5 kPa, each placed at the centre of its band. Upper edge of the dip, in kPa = 467.0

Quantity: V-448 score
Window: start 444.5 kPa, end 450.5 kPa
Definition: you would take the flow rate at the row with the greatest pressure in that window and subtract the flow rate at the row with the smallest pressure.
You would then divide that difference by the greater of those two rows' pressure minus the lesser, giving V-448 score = 0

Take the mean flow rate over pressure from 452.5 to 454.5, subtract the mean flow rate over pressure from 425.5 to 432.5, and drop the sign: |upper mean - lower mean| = 9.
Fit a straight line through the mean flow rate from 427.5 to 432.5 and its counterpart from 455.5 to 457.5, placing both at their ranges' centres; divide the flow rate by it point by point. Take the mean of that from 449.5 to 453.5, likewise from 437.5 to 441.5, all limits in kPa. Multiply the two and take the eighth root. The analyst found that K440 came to 1.008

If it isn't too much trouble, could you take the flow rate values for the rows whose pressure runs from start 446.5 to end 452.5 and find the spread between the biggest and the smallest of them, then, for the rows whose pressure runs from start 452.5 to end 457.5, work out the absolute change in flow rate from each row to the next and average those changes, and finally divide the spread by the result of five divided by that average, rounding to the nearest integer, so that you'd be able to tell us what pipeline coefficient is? 71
